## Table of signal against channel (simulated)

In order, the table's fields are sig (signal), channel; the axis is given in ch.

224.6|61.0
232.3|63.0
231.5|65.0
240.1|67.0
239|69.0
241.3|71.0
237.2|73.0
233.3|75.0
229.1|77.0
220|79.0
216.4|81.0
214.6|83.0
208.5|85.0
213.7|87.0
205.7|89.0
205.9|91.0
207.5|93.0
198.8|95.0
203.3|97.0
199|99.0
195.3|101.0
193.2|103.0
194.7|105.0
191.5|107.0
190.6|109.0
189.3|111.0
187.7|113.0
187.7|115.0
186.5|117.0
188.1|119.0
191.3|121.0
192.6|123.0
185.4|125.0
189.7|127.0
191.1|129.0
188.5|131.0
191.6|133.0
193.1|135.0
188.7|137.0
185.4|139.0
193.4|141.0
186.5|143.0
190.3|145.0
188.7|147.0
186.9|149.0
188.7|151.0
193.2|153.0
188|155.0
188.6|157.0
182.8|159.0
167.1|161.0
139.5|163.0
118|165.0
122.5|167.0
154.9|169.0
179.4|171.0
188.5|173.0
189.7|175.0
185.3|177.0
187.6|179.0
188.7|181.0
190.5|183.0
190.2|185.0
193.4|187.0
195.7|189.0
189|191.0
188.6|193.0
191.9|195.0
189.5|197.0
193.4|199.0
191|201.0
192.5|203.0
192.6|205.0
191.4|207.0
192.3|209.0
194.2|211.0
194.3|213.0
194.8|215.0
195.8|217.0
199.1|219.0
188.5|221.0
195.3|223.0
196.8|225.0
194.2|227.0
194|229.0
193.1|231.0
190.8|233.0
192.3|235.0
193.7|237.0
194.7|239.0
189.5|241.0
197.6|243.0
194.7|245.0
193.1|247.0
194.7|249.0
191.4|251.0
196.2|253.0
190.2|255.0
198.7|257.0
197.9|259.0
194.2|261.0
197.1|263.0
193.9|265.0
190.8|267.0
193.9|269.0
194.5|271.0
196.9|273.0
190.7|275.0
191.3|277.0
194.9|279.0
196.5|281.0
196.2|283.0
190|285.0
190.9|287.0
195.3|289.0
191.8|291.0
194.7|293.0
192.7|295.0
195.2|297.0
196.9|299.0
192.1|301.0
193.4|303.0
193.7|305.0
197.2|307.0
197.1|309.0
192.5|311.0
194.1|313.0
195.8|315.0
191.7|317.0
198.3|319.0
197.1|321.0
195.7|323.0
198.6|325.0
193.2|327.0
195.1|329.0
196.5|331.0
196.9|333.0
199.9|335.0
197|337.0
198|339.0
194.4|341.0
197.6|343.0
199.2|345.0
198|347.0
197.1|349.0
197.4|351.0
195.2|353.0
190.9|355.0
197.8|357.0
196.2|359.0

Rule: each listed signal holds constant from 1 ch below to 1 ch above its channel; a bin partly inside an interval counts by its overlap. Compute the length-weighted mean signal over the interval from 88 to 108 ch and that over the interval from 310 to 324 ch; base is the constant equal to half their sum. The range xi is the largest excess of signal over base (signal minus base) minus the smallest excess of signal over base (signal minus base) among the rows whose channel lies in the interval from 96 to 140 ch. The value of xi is 18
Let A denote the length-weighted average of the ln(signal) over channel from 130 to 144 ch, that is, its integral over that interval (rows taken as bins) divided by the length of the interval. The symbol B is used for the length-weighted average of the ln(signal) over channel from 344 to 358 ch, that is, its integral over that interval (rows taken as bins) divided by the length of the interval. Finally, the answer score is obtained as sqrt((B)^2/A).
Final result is 2.31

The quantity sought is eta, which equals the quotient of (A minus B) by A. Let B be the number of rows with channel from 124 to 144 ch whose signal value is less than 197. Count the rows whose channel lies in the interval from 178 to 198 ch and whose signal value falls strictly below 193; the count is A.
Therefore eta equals -0.25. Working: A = 8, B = 10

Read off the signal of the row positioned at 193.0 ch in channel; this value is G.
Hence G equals 188.6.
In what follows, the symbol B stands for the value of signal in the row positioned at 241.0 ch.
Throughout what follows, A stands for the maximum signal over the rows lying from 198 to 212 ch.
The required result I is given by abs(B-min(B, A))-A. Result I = -194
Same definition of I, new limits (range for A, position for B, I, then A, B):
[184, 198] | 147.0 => -196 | 195.7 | 188.7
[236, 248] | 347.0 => -197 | 197.6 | 198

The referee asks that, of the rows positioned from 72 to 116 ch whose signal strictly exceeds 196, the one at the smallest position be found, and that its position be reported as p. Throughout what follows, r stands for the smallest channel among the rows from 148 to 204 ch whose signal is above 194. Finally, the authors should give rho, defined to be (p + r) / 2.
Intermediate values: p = 73.0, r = 189.0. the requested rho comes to 131 ch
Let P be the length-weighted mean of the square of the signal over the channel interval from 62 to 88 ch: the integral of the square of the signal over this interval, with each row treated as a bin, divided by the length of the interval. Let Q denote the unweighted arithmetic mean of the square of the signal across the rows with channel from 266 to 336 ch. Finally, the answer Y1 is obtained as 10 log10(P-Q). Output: 41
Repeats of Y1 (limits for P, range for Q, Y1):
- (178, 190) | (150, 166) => 38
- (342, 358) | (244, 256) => 31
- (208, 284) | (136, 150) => 33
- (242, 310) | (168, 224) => 32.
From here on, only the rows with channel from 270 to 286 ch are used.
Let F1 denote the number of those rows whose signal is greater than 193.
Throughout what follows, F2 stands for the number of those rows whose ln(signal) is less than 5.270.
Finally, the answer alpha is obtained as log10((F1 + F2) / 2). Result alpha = 0.60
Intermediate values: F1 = 5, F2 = 3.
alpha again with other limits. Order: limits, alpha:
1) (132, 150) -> 0.74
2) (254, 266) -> 0.60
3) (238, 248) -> 0.48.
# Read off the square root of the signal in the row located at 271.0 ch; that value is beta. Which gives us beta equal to 13.9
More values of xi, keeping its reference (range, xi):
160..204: 78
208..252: 11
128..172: 75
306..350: 8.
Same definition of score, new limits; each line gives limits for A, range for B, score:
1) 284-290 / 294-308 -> 2.30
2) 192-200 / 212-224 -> 2.30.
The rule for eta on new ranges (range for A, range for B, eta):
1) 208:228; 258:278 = -3.00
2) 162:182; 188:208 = 0.00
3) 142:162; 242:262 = 0.22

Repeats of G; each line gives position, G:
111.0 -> 189.3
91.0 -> 205.9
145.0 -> 190.3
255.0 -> 190.2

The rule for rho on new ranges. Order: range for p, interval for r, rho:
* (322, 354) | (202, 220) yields 268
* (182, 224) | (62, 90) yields 141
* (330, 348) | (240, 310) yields 287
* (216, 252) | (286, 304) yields 254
